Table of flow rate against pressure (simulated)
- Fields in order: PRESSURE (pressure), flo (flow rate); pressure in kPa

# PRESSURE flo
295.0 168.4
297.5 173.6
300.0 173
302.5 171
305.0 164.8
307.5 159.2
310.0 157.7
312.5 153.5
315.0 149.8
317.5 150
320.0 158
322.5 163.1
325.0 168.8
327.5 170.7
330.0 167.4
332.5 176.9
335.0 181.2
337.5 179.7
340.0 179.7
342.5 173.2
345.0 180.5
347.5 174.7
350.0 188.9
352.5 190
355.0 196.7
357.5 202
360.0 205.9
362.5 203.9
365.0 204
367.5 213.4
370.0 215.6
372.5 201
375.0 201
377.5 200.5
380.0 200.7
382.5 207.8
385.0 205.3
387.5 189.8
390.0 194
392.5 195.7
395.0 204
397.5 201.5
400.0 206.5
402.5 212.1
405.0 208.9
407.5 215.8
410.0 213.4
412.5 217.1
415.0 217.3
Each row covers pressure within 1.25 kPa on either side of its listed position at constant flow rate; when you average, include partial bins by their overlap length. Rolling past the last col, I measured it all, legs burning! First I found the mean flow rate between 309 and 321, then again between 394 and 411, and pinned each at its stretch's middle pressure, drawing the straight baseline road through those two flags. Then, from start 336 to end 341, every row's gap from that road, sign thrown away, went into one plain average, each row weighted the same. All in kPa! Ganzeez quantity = 11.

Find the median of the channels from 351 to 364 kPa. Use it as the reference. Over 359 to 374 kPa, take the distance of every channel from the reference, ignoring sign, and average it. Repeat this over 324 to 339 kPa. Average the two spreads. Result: 17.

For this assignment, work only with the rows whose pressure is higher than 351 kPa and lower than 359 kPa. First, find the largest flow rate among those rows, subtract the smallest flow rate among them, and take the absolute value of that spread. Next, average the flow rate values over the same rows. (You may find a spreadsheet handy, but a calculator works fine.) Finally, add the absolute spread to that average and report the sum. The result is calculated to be 208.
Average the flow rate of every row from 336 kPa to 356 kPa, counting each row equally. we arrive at 183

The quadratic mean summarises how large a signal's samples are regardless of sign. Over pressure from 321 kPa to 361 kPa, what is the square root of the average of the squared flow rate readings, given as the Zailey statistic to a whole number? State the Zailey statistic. 182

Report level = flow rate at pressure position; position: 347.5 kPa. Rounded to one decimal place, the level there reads 174.7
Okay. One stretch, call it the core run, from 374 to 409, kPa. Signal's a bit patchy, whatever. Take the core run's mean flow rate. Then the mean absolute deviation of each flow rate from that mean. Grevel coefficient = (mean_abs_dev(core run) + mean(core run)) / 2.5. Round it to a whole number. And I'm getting 83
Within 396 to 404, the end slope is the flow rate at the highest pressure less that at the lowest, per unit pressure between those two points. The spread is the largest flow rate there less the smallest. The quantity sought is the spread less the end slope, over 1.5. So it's 5.7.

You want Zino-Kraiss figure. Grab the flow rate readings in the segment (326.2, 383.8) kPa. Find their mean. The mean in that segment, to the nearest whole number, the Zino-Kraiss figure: 192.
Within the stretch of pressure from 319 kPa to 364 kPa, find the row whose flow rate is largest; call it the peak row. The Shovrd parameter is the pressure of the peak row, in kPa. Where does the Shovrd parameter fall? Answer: 360.0 kPa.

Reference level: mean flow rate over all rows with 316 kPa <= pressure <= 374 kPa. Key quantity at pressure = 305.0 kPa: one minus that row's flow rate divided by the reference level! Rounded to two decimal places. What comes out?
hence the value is 0.11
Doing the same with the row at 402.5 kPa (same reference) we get -0.15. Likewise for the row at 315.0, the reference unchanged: 0.19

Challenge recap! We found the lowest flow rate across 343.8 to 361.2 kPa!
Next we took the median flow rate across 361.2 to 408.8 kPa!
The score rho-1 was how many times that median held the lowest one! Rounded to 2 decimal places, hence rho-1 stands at 1.17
